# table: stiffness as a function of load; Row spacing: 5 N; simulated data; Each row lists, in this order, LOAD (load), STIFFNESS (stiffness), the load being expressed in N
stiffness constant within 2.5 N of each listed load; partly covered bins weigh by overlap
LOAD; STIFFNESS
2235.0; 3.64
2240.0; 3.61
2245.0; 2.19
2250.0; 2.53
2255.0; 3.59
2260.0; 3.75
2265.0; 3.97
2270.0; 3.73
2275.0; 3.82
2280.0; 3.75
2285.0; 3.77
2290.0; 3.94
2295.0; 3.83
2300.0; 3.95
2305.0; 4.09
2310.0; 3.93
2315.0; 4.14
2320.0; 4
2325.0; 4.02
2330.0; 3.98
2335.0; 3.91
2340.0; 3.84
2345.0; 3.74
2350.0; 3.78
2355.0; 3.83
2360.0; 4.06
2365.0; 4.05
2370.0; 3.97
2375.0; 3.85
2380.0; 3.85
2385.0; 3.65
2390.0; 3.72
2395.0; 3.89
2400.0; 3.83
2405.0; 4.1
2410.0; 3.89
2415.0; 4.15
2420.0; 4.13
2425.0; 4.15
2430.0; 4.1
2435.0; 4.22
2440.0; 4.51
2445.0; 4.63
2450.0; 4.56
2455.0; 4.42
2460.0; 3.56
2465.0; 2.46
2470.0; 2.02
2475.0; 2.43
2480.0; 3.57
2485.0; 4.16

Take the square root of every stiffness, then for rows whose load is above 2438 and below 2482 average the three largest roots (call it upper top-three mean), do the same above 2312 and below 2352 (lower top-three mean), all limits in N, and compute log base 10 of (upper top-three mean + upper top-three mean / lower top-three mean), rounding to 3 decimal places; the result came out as 0.505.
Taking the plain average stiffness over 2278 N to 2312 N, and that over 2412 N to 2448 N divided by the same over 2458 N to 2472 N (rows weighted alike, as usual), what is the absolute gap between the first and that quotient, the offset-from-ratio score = 2.30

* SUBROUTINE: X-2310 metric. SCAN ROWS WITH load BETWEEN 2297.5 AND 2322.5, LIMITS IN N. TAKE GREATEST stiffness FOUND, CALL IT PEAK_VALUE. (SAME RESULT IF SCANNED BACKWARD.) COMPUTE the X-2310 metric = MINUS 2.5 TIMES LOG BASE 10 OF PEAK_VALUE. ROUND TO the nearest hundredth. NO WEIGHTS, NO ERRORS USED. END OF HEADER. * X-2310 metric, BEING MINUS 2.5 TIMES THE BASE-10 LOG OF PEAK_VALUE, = -1.54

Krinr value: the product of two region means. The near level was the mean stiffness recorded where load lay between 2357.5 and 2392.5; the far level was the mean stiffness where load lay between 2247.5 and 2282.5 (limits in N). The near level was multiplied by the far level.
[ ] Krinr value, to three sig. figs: 13.9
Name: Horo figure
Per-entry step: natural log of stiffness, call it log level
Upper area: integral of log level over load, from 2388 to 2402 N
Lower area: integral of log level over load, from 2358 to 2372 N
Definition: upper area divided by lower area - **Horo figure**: 1.0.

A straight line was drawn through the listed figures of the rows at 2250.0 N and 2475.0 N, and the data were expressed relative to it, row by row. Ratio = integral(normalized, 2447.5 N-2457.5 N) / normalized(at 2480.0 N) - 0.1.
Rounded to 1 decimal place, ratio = 12.4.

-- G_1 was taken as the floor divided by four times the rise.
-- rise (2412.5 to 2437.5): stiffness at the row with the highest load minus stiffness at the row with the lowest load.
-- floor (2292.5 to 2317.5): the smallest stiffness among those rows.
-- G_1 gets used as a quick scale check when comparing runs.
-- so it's 14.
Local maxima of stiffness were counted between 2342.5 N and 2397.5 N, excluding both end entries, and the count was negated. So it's -1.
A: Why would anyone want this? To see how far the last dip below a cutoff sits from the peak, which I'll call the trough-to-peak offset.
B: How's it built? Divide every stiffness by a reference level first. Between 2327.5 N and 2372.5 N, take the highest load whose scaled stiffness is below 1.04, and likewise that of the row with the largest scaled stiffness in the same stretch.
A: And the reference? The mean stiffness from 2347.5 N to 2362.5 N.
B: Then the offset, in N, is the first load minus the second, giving 10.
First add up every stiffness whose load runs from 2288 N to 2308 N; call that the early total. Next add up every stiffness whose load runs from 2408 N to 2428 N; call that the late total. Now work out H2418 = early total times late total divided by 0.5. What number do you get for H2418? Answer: 516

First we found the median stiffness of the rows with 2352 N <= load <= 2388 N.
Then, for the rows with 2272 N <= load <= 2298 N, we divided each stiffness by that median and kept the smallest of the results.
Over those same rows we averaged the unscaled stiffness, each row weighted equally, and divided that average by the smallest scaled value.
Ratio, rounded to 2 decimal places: 3.92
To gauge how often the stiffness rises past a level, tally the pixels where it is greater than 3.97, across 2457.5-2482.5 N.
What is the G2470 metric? 0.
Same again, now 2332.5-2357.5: 0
